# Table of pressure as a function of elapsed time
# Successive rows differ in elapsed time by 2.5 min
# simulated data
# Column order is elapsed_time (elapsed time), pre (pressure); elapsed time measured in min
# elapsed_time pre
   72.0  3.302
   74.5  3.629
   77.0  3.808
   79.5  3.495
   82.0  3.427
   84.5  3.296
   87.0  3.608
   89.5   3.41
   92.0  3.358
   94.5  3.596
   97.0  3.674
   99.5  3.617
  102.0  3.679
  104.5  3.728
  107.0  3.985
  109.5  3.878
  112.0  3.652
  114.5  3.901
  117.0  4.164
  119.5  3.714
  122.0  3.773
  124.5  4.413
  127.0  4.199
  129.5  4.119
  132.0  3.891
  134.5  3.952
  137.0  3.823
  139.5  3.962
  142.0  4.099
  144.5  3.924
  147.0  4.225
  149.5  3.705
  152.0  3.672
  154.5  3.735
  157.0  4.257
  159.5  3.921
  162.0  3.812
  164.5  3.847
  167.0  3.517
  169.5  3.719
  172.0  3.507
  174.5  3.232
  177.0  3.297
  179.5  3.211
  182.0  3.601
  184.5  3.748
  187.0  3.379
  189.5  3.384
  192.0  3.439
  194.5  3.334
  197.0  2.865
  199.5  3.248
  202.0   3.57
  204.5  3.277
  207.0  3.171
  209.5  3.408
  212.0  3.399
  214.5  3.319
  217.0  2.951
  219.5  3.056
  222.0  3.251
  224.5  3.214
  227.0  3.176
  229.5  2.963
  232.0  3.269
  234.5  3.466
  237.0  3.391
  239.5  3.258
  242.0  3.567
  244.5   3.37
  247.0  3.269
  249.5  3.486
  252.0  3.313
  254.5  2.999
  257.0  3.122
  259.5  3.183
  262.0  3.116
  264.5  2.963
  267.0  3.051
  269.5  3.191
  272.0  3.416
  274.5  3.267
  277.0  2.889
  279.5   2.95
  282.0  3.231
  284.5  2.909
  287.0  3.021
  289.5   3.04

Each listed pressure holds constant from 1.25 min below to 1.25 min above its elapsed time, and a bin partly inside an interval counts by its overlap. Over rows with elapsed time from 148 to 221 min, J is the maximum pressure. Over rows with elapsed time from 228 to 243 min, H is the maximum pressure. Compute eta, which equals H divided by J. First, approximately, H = 3.567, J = 4.257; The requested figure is 0.84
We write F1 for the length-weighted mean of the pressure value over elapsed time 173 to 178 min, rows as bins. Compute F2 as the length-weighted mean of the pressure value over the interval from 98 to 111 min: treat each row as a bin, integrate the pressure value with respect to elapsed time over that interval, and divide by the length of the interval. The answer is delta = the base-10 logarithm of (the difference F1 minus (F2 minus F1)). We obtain 0.44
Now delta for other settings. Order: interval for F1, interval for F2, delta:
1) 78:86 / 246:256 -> 0.55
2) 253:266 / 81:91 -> 0.44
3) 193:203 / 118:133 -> 0.39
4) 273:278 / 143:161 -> 0.36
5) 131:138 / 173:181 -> 0.65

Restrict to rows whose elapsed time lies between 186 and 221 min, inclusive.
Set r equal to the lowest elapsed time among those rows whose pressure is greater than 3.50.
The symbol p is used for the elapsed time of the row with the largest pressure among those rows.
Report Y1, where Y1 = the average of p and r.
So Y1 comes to 202.0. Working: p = 202.0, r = 202.0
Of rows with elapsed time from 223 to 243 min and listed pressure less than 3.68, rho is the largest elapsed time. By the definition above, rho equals 242.0 min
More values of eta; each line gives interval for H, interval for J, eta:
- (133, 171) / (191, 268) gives 1.19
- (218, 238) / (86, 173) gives 0.79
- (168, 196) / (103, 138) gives 0.85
